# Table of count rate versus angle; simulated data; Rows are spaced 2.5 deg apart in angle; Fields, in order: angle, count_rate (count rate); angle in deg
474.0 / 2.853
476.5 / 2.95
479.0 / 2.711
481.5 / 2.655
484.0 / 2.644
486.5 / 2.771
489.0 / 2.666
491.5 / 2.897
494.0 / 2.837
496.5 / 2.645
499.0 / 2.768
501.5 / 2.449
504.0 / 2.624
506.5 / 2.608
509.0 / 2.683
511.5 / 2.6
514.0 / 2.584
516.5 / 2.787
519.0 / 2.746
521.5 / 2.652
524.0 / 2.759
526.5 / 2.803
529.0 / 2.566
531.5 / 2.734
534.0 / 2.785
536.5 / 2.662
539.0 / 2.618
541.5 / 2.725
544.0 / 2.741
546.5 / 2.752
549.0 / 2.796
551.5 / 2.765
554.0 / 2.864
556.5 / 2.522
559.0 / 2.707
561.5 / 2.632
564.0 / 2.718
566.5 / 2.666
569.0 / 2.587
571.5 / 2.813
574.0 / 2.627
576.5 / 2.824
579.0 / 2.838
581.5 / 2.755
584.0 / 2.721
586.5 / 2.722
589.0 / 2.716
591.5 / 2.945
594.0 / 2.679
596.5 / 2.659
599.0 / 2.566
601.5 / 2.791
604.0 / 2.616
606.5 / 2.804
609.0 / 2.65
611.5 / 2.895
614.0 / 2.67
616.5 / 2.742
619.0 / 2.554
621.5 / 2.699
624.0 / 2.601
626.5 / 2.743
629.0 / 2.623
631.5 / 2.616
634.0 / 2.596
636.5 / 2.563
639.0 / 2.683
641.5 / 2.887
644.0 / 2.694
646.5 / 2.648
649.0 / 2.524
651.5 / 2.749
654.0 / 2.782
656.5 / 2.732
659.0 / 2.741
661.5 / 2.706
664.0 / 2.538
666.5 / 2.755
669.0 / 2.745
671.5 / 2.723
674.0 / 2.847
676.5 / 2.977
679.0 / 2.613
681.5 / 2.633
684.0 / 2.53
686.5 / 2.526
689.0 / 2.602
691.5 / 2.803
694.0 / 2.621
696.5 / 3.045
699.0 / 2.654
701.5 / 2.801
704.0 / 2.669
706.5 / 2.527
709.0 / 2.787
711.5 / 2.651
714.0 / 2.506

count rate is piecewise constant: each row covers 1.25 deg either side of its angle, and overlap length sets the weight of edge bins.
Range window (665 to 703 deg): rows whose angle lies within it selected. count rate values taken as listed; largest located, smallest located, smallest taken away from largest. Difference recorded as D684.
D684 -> 0.52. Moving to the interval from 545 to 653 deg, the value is 0.42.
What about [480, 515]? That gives 0.45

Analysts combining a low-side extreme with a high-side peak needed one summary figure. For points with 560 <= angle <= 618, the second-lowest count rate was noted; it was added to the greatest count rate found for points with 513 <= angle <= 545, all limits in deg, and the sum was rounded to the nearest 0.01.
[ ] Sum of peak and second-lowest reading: 5.39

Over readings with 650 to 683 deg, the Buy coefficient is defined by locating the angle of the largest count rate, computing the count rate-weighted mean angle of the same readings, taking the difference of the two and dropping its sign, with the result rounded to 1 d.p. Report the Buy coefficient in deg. 10.0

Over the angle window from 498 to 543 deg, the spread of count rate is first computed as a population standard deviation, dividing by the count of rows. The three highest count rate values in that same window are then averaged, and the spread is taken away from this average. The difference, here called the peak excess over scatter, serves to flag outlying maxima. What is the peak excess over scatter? 2.70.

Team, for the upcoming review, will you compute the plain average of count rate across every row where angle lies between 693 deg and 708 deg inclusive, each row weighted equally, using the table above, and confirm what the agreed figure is 2.72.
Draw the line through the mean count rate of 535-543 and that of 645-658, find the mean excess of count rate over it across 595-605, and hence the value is -0.02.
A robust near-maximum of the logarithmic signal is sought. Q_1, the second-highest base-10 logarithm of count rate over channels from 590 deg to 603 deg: 0.446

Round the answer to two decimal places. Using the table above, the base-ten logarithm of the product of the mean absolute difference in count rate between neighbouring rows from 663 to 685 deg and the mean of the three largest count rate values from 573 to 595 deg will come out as -0.45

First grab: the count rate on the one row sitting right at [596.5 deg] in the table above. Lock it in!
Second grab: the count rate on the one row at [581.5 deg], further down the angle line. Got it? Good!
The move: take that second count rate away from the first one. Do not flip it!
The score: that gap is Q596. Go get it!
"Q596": -0.10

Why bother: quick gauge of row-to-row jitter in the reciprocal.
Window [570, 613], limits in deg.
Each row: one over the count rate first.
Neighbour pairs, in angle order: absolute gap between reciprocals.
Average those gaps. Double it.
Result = 0.035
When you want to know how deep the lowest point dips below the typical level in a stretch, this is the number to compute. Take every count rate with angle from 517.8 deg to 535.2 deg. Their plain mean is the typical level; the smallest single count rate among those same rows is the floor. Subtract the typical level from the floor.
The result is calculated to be -0.15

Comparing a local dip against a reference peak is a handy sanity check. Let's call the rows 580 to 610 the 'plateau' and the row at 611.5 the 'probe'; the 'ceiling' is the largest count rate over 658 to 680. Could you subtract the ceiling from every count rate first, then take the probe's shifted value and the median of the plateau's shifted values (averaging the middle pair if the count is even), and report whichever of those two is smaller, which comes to -0.26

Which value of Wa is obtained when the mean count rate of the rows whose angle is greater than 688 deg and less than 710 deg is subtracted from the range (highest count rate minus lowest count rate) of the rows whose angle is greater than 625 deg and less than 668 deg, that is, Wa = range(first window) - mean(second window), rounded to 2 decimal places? -2.36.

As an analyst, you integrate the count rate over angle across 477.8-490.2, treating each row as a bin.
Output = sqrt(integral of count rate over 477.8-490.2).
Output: 5.8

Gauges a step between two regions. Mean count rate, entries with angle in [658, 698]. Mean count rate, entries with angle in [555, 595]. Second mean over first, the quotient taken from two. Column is 0.998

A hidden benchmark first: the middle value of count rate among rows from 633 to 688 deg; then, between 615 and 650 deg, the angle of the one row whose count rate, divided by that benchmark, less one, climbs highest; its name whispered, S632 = 641.5 deg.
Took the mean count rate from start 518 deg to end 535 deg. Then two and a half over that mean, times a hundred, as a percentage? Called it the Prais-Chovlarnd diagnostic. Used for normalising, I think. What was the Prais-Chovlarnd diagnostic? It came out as 91.9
